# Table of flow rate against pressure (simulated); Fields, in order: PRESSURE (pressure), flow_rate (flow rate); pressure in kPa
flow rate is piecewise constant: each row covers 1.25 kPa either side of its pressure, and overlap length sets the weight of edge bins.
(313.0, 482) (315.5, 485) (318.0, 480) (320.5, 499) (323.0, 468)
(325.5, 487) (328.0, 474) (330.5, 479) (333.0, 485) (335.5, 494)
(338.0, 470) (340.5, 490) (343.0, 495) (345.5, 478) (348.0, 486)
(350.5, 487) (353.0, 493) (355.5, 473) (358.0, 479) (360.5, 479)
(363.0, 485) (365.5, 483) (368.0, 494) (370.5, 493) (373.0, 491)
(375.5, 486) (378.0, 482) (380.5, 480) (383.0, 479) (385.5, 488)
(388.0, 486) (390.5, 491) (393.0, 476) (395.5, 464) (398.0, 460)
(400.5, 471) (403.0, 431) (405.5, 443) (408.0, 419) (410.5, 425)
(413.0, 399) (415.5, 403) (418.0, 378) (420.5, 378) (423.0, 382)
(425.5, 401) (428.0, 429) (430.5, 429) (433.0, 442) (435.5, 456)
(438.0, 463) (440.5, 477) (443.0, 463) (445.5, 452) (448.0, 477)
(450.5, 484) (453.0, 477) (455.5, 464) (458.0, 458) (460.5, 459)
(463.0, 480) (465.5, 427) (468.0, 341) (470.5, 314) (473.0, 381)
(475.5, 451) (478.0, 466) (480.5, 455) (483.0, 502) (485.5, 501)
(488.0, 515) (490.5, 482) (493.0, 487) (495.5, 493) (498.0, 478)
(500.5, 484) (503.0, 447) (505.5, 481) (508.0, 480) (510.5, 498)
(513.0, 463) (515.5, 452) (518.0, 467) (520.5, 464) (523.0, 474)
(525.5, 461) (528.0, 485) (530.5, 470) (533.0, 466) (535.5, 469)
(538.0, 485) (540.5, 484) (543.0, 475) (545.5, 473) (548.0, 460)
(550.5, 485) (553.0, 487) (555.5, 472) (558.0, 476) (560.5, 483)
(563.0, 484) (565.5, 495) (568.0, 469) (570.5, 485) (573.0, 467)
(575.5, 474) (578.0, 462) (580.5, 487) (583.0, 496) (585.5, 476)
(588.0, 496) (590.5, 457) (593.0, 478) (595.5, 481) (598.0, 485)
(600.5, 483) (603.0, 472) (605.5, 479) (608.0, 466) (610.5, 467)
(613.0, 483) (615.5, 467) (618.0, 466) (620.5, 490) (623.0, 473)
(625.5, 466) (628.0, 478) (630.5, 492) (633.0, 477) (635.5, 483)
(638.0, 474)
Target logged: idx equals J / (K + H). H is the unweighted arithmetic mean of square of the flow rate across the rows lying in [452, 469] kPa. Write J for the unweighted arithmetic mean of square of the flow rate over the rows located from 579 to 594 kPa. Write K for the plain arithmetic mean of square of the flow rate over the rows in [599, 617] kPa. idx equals 0.55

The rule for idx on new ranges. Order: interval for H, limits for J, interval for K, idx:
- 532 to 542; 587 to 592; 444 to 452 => 0.51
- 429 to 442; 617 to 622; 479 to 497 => 0.51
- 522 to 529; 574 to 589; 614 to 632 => 0.52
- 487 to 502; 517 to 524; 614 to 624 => 0.47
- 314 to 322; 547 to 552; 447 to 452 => 0.48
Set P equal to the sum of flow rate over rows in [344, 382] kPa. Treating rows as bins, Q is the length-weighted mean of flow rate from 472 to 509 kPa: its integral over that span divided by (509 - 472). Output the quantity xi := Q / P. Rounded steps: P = 7269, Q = 474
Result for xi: 0.0652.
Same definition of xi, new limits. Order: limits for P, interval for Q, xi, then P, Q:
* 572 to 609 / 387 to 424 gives 0.0606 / 7159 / 434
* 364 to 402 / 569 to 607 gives 0.0662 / 7224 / 478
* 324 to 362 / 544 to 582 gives 0.0659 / 7249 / 477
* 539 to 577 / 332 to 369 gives 0.0676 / 7169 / 485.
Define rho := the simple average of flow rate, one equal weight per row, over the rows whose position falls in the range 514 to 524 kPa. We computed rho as 464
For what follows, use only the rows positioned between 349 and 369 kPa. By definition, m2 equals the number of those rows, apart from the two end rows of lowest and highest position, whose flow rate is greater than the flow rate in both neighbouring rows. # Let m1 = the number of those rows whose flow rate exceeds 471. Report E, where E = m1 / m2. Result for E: 4.0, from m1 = 8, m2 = 2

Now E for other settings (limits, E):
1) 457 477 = 1.0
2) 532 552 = 5.0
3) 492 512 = 2.3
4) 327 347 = 3.5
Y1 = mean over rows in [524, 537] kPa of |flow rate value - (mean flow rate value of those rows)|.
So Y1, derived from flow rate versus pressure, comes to 6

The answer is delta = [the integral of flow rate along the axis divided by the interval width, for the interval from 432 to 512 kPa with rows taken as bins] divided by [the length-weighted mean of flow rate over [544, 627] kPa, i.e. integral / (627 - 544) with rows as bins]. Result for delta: 0.97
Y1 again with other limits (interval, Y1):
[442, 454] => 10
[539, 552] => 7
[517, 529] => 7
